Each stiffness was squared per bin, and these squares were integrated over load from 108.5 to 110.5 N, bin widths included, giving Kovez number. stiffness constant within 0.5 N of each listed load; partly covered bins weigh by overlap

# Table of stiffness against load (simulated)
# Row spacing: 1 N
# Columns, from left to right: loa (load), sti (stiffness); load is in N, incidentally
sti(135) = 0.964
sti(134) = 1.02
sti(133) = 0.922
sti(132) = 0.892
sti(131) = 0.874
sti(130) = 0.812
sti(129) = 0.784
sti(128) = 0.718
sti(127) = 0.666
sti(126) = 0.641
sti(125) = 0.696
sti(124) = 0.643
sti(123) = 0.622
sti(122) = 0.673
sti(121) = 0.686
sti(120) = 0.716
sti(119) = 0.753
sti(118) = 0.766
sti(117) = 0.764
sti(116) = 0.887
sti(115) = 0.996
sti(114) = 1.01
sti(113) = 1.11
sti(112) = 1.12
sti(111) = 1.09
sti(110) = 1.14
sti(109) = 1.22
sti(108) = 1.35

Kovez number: 2.8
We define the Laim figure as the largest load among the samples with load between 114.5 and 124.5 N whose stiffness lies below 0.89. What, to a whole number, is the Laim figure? 124 N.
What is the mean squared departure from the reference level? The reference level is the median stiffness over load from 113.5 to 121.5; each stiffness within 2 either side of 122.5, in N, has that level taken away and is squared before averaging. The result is 0.013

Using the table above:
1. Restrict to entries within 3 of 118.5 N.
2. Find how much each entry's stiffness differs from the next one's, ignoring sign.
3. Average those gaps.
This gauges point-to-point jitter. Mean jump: 0.041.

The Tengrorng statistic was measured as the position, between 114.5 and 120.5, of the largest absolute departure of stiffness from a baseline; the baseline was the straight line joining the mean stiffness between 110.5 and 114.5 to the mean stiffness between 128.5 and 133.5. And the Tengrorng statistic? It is 120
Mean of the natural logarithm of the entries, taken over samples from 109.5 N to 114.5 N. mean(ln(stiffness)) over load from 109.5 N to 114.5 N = 0.09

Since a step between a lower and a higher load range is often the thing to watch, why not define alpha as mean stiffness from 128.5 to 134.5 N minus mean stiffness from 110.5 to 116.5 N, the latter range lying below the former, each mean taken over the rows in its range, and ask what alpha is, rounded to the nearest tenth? -0.2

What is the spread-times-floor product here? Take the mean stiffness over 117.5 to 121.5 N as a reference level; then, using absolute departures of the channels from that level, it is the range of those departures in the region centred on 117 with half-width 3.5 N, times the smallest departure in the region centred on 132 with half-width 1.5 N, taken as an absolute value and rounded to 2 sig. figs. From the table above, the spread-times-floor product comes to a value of 0.038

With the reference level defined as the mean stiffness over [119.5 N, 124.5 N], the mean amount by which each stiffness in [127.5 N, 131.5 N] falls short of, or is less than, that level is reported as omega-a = -0.13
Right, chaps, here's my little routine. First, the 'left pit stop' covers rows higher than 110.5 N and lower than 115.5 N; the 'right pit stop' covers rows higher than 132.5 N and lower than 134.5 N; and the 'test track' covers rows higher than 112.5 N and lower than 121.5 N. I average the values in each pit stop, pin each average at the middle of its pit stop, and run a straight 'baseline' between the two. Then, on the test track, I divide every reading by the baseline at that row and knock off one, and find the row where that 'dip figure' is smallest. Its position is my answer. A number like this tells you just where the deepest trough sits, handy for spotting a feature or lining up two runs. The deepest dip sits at 121 N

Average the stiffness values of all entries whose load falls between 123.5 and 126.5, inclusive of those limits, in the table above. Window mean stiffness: 0.66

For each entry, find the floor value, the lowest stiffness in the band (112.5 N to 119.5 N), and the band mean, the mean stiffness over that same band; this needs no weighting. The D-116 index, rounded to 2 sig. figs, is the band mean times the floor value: 0.68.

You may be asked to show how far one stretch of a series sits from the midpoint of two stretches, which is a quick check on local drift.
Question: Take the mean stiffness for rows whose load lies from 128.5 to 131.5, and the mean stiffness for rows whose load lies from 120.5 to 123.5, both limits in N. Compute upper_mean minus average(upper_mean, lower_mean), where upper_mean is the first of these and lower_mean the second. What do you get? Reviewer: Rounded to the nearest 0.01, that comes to 0.08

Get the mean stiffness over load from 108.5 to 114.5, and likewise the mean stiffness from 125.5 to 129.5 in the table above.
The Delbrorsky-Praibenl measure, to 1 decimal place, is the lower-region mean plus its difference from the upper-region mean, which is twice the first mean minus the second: 1.5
